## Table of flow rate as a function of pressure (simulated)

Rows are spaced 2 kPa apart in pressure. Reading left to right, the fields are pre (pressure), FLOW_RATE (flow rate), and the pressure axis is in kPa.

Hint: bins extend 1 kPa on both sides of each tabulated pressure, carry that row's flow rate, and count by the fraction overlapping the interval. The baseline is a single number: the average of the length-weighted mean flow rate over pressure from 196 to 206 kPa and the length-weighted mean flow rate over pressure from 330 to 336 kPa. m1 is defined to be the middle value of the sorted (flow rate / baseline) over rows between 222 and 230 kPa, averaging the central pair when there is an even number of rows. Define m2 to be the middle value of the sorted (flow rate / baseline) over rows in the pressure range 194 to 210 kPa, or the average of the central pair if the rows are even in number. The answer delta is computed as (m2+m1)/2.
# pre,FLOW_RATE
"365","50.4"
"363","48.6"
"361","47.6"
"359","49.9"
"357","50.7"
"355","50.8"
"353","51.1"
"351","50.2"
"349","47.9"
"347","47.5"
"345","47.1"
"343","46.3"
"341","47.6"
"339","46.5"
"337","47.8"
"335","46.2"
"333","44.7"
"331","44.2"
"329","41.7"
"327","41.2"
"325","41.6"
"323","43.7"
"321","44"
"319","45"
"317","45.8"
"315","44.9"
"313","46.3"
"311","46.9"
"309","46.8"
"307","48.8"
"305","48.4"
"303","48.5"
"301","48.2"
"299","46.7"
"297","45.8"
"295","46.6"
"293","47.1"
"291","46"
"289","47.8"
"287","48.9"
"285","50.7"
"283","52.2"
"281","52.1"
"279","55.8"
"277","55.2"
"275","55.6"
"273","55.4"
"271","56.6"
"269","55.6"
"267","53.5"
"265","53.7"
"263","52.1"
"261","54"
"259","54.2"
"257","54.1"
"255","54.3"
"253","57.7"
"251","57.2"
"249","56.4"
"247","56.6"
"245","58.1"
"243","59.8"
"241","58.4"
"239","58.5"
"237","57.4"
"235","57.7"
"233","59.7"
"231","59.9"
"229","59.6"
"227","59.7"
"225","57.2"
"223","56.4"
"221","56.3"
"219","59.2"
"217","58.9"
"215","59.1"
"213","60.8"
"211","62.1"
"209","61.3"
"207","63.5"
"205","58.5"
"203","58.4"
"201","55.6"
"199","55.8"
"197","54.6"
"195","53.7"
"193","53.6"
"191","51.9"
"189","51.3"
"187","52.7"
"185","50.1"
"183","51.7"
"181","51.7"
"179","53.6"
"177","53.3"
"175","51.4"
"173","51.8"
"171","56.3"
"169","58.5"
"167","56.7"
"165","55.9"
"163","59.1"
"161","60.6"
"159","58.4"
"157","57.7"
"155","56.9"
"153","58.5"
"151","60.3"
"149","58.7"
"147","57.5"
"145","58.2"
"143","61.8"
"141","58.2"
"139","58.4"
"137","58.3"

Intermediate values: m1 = 1.15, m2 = 1.12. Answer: 1.14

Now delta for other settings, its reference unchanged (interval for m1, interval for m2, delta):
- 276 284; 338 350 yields 0.99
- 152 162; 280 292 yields 1.06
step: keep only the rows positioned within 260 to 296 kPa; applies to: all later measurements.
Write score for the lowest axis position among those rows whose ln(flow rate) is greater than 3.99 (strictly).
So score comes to 269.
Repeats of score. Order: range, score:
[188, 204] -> 197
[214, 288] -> 215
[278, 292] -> 279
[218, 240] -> 219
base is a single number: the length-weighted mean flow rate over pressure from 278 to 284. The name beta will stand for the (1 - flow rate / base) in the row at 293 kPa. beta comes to 0.12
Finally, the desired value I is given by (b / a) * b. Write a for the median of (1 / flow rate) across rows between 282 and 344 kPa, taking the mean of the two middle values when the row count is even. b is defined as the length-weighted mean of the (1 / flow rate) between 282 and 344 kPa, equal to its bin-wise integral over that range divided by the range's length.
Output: 0.0218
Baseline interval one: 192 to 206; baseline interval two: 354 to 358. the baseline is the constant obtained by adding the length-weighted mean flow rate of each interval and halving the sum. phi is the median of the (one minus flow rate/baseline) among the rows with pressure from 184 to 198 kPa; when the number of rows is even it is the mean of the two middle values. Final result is 0.01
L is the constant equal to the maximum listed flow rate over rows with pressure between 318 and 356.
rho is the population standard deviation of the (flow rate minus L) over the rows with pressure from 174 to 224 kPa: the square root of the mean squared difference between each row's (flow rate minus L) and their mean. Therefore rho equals 3.8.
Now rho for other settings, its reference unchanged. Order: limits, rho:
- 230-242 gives 0.9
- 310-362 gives 2.7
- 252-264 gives 1.7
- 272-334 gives 4.0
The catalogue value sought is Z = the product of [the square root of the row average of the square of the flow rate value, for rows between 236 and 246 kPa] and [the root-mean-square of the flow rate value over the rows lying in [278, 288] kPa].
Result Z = 3039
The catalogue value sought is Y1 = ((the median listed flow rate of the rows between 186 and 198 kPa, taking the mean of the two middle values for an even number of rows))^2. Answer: 2825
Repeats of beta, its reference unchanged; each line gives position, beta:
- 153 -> -0.10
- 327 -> 0.23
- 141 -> -0.09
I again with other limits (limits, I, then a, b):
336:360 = 0.0203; 0.0209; 0.0206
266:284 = 0.0186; 0.0181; 0.0183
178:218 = 0.0178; 0.0182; 0.0180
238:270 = 0.0180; 0.0179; 0.0179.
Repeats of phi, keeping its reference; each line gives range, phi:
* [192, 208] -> -0.05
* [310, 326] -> 0.16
